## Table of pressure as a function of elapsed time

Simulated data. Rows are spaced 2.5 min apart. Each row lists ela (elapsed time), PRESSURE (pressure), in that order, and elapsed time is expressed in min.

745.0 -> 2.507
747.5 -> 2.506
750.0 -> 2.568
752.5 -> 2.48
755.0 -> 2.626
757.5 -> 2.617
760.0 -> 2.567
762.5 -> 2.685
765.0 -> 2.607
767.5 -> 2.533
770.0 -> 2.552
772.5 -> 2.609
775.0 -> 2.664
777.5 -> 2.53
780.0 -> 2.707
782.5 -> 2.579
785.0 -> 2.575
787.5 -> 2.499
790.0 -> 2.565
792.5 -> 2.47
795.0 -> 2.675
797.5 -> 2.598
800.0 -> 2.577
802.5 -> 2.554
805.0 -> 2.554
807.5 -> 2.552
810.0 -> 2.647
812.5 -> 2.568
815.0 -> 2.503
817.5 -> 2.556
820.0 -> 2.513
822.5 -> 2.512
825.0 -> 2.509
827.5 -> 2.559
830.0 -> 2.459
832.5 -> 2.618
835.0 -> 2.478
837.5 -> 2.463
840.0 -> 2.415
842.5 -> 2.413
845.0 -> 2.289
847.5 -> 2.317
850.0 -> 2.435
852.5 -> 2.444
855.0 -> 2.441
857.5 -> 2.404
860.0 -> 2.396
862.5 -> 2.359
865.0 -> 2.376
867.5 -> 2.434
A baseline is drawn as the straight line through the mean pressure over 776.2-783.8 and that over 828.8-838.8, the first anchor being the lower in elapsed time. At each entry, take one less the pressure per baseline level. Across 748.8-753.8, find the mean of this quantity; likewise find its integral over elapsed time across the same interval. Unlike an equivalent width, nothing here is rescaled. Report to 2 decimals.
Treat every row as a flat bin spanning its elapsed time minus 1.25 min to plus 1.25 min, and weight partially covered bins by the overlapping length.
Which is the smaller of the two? 0.05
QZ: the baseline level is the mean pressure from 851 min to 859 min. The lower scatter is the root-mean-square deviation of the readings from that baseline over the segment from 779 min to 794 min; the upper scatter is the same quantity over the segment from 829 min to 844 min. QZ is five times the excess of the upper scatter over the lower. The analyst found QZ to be -0.37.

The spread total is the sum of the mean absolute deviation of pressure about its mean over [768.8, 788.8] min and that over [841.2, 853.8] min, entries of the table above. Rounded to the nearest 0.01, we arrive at 0.11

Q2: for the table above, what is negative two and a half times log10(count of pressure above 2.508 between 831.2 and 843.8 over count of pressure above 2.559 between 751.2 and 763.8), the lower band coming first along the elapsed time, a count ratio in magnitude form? 1.51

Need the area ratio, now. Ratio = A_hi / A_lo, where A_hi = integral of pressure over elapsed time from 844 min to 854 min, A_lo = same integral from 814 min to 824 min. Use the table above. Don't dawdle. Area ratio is 0.94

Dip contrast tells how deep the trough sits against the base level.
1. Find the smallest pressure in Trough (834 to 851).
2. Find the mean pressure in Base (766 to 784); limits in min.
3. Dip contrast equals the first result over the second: 0.882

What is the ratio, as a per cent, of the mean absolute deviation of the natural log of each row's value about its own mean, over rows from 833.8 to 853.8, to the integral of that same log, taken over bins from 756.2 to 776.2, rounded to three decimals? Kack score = 0.114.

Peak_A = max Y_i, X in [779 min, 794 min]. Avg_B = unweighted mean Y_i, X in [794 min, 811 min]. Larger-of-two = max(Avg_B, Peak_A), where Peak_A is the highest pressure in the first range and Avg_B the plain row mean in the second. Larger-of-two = 2.71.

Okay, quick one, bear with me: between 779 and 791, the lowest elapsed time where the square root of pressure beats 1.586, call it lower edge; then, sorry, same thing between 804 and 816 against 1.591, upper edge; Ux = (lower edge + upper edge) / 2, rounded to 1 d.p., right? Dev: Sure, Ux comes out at 792.5 min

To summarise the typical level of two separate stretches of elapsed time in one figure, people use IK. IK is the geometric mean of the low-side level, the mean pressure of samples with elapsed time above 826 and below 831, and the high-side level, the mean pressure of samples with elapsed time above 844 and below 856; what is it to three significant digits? 2.45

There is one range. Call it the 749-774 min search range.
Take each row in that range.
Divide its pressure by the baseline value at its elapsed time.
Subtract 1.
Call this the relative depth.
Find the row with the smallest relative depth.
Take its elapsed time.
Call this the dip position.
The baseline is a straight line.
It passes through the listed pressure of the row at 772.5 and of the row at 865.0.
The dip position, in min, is 752.5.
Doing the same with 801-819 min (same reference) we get 815.0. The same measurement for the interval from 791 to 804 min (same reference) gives 792.5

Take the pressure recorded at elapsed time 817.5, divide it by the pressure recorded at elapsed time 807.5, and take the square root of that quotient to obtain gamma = 1.00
